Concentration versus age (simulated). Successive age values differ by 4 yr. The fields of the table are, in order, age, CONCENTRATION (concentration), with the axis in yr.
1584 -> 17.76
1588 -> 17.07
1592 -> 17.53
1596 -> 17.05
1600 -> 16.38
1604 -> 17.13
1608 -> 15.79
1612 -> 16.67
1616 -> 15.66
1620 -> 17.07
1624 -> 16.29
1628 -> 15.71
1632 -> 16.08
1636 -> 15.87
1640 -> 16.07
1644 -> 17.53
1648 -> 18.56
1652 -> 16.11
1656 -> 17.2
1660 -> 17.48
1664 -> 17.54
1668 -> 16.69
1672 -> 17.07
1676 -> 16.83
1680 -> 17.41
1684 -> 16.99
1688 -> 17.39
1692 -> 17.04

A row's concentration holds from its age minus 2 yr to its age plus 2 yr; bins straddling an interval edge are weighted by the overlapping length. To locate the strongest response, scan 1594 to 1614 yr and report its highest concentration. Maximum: 17.13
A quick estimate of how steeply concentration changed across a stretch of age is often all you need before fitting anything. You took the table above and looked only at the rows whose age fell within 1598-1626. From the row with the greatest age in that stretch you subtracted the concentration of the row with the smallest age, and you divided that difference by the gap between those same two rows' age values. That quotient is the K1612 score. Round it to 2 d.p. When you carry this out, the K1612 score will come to 0.00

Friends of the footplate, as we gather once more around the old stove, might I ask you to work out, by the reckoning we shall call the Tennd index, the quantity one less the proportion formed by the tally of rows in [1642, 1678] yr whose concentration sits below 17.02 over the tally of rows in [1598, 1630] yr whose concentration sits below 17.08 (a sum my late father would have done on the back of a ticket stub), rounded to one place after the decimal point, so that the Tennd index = 0.6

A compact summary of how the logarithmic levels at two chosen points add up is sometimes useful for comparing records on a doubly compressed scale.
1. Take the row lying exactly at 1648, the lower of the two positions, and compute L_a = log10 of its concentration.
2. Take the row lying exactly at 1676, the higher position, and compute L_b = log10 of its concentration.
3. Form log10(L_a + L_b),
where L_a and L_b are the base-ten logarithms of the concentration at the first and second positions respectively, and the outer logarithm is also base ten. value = 0.397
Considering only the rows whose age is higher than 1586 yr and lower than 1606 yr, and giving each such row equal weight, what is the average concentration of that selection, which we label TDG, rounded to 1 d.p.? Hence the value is 17.0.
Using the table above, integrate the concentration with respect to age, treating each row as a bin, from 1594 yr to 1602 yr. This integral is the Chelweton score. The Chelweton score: 134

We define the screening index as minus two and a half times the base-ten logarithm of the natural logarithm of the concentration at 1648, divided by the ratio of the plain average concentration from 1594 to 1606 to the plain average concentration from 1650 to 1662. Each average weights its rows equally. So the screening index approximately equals -1.17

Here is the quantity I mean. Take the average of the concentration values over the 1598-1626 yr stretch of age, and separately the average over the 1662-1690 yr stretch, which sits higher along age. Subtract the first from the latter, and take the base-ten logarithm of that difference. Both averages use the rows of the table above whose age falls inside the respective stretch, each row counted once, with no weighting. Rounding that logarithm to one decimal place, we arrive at -0.2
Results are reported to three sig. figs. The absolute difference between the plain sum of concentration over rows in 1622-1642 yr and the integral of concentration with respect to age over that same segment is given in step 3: 240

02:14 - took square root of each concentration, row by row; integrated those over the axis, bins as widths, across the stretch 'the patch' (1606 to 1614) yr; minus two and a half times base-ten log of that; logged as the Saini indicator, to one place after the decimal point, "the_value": -3.8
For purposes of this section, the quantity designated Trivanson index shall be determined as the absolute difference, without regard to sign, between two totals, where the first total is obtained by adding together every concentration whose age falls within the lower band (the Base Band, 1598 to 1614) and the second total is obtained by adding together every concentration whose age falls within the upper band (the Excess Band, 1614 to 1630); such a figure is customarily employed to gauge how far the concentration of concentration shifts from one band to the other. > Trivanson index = 1.24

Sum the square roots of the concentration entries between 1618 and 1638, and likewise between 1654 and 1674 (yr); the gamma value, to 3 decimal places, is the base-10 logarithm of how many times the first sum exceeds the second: -0.013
